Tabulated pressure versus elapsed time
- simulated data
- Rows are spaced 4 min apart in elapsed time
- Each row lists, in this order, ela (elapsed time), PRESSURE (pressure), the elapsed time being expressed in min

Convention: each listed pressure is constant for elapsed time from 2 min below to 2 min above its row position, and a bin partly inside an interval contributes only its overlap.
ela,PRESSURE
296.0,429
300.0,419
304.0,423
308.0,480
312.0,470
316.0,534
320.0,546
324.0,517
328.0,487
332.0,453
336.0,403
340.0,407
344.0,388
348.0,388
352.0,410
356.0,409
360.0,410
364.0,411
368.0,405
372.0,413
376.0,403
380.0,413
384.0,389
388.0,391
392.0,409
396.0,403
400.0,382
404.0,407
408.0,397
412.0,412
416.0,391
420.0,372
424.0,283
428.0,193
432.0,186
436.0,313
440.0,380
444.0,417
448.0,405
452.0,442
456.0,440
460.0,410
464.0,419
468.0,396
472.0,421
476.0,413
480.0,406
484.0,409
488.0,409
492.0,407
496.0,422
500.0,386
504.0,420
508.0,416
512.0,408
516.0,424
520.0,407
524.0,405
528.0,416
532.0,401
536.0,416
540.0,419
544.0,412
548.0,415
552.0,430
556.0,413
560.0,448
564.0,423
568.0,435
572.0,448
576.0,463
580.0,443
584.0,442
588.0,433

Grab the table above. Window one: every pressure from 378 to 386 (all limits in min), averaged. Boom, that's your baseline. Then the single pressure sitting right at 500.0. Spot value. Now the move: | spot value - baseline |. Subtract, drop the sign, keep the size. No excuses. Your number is 15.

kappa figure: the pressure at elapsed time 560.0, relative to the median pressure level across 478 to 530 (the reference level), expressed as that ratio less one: 0.10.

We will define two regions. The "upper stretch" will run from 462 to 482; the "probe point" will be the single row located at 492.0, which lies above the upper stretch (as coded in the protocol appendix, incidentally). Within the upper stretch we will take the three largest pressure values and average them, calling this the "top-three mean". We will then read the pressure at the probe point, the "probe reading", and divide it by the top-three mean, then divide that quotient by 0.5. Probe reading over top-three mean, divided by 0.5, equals 1.95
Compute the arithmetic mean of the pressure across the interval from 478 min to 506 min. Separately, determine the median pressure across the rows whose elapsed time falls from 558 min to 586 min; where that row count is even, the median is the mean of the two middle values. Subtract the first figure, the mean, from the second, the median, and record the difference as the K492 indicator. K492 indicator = 35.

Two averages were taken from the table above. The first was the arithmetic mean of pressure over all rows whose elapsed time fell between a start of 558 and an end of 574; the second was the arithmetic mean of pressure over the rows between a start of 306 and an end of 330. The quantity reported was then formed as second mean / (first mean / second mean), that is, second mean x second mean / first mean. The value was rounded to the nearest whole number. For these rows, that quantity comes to 583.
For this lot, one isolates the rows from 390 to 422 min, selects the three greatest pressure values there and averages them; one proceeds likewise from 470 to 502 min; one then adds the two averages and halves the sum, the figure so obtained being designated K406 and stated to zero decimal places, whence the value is 414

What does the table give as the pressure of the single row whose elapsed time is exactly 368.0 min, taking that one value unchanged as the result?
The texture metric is 405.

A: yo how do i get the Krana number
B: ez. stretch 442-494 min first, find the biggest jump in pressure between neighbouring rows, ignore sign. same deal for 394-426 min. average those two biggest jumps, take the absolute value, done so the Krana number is 63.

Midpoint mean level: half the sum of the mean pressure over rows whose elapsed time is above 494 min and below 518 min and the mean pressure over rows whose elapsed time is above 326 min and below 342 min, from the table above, 425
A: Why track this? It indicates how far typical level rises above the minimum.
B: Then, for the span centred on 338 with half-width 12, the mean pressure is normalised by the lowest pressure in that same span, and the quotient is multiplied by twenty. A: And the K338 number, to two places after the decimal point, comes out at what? 21.70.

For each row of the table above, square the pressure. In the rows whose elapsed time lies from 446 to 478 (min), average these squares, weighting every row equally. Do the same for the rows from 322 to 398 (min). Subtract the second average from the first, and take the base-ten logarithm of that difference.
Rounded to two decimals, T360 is 2.91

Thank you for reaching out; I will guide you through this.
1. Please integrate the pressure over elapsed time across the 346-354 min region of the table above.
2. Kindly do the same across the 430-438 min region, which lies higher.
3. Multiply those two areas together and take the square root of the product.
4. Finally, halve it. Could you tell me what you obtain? 1262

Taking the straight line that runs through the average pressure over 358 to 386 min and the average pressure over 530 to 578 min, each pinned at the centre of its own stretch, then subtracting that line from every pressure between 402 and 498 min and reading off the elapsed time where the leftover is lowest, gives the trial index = 432.0 min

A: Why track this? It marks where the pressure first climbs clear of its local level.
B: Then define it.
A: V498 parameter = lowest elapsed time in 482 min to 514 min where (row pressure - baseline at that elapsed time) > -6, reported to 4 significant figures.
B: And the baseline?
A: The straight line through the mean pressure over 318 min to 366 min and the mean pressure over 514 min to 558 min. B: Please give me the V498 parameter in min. 496.0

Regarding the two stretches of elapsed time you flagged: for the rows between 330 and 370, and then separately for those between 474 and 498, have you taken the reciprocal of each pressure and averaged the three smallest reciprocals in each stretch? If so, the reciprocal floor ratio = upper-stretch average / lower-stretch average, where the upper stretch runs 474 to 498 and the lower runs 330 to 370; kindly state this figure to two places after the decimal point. 1.02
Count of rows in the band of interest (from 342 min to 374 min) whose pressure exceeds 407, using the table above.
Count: 5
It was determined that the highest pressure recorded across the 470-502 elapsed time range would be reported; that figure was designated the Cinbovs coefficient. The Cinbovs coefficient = 422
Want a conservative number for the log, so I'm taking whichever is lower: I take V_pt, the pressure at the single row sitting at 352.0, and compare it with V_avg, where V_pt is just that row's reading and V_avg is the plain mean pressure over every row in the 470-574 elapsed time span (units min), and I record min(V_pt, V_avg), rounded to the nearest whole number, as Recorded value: 410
